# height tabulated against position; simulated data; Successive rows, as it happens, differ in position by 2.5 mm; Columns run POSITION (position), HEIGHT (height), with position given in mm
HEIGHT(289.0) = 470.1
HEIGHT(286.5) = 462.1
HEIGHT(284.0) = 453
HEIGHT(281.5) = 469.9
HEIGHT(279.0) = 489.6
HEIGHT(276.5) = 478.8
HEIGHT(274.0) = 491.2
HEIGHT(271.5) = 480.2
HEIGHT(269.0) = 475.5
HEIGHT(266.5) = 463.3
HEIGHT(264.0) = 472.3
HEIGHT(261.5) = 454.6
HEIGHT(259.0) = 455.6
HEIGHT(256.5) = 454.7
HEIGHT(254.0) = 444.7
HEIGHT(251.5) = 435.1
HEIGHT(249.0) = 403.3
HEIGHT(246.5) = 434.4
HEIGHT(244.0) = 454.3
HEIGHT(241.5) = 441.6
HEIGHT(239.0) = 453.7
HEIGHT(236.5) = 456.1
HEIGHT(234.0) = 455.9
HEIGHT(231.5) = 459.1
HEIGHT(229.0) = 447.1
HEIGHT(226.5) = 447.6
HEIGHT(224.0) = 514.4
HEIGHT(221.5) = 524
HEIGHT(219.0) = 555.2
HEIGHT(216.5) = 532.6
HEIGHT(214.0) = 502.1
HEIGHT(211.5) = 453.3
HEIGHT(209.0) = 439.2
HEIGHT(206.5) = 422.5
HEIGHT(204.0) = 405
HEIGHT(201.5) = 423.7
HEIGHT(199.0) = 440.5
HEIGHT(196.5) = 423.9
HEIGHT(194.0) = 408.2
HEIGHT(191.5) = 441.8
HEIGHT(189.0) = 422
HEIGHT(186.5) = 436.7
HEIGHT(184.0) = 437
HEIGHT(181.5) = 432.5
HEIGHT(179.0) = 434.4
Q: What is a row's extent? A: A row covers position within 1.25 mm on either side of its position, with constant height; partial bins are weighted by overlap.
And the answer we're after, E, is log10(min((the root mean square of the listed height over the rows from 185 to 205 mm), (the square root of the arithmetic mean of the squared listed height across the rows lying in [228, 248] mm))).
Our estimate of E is 2.63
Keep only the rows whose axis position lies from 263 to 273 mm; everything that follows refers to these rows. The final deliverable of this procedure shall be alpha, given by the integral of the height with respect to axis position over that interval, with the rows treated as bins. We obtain 4733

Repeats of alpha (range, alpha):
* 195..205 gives 4234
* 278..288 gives 4682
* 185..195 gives 4279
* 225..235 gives 4539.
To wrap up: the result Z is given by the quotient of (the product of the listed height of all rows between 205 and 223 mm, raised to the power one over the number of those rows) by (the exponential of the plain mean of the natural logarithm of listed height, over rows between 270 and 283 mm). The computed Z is 1.01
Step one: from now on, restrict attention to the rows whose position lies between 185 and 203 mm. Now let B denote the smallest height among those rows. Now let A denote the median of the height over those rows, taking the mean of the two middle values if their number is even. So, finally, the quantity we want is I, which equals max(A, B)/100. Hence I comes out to 4.24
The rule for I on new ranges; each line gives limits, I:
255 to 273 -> 4.63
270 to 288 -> 4.79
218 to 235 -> 4.59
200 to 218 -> 4.39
